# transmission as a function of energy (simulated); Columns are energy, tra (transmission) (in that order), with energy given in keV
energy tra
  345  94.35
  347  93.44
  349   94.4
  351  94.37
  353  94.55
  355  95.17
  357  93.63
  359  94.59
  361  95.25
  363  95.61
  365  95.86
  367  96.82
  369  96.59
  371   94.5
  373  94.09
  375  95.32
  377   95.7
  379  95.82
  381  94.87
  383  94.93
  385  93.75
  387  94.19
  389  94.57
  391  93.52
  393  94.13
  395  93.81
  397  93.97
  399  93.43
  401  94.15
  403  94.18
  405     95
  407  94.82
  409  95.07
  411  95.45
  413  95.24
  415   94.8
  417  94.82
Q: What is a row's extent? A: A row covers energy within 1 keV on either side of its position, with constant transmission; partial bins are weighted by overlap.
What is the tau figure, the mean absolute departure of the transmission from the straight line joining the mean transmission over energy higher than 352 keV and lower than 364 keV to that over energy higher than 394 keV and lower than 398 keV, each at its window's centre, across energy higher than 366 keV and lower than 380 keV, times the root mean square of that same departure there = 1.7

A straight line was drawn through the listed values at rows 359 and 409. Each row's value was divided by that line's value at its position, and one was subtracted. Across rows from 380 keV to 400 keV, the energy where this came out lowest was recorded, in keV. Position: 399 keV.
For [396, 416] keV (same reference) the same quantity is 399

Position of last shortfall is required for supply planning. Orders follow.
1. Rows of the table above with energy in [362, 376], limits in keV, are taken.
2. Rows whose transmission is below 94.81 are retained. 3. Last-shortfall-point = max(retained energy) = 373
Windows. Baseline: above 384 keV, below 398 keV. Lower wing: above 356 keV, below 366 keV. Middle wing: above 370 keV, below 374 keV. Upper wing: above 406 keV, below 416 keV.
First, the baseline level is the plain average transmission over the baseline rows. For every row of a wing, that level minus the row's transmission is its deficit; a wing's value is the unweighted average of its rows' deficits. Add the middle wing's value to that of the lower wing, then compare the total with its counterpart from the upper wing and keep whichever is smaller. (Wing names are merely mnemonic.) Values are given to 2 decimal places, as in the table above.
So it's -1.30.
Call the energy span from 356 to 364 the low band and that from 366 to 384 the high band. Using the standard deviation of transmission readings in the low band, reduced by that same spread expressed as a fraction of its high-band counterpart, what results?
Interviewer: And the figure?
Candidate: -0.1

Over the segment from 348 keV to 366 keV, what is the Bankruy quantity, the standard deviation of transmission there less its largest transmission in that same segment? -95.2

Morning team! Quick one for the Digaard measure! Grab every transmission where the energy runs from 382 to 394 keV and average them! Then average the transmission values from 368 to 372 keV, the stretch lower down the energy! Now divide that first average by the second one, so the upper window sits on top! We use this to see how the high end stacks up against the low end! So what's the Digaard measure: 0.99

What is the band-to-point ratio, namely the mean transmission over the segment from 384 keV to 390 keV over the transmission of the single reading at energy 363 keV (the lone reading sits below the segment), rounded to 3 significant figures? 0.985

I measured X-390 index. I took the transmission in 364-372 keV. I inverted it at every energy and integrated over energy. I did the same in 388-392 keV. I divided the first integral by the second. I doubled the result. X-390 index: 3.92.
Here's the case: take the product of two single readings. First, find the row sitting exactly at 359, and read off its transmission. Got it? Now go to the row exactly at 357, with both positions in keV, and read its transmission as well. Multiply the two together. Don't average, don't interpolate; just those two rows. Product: 8856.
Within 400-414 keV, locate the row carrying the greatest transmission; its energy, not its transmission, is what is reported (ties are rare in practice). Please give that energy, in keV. 411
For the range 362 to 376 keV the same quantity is 367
